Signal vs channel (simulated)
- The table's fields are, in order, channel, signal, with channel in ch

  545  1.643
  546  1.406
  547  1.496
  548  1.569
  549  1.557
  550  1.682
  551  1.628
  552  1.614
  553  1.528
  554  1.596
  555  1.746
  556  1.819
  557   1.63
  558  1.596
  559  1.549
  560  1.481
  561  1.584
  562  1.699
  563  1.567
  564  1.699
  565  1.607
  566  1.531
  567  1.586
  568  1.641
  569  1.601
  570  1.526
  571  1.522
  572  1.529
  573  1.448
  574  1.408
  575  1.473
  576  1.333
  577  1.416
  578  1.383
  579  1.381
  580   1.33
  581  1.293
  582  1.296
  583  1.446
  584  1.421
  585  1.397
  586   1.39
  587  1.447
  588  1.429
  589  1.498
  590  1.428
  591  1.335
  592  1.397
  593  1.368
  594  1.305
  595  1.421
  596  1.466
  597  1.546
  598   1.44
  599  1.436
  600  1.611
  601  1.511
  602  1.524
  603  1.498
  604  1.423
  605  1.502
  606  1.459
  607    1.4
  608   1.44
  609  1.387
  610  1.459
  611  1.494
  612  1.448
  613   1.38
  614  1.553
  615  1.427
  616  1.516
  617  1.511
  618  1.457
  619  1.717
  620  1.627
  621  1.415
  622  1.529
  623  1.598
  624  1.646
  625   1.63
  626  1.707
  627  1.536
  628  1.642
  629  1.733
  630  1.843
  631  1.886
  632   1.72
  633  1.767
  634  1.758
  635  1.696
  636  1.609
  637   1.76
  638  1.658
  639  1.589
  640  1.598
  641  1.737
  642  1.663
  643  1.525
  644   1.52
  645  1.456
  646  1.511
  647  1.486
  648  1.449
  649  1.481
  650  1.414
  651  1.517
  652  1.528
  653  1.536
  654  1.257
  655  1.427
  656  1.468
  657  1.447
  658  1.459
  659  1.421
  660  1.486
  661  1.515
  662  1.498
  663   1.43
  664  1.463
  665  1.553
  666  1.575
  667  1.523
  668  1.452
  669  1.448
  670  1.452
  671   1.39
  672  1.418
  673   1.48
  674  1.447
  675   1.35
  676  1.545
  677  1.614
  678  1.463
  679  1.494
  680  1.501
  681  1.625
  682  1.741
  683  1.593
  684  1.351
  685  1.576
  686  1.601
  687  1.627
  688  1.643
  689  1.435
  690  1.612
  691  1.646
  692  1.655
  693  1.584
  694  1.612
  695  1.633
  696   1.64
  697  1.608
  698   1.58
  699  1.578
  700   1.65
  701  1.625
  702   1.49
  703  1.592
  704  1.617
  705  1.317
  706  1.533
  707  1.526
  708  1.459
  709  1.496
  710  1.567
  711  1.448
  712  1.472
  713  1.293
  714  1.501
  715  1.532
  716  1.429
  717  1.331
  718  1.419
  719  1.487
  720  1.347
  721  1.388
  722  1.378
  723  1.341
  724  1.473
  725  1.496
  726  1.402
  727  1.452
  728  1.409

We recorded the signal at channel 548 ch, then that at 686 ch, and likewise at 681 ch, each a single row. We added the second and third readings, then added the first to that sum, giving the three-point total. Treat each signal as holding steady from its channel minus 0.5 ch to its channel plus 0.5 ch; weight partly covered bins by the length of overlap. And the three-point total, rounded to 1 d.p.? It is 4.8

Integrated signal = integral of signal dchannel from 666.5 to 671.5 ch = 7.3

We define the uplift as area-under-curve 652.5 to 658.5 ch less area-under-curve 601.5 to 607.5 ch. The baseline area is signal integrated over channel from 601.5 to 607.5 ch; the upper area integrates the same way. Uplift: -0.21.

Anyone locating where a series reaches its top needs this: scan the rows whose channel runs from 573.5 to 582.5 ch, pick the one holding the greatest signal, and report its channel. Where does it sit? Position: 575 ch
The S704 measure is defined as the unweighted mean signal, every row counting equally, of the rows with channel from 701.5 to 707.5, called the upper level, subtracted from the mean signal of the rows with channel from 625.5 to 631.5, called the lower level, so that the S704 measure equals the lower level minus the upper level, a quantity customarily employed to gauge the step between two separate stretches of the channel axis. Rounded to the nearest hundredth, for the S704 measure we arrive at 0.21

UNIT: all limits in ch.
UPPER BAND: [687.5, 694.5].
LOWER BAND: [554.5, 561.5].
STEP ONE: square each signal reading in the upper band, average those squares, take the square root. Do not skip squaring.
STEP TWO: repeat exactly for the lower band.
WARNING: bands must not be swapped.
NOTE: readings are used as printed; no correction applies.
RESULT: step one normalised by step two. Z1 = 0.98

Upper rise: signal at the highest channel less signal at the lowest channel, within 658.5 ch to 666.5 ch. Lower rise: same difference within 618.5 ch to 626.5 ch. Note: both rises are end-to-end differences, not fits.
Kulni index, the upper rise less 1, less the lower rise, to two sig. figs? -0.84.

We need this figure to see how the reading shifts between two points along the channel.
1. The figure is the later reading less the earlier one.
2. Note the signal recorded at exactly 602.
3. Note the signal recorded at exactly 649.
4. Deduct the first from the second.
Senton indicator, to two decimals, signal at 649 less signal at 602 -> -0.04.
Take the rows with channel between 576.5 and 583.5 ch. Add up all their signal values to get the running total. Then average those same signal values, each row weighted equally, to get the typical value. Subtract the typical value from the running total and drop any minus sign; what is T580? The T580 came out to 8.2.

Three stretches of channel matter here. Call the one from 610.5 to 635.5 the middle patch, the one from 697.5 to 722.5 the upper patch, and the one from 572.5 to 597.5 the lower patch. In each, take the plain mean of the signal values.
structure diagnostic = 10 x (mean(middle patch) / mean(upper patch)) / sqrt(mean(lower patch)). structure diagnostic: 9.17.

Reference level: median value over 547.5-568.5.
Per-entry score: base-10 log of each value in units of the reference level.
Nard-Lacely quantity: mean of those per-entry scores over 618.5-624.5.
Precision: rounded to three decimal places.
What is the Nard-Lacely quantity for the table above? -0.003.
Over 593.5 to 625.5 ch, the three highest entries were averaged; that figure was 1.66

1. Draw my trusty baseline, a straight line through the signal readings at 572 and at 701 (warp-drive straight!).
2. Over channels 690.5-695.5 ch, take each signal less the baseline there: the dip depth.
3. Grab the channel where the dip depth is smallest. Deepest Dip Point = 693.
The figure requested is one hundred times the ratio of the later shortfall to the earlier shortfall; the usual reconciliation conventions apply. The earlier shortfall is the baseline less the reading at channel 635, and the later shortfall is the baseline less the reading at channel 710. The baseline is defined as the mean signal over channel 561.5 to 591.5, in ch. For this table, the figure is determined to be 43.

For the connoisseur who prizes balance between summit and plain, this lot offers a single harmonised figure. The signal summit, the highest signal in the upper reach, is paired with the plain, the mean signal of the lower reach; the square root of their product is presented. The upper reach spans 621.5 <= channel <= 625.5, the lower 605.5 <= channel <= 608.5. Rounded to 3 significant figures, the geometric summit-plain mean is 1.54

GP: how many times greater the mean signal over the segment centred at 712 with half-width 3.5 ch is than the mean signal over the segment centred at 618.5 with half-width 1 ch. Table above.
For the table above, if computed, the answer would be 0.93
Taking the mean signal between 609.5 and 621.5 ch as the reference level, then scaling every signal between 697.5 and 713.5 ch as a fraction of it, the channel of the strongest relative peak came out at 700 ch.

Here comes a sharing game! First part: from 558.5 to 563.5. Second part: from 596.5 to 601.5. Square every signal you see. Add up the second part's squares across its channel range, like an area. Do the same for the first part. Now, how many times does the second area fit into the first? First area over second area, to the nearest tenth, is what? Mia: 1.1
